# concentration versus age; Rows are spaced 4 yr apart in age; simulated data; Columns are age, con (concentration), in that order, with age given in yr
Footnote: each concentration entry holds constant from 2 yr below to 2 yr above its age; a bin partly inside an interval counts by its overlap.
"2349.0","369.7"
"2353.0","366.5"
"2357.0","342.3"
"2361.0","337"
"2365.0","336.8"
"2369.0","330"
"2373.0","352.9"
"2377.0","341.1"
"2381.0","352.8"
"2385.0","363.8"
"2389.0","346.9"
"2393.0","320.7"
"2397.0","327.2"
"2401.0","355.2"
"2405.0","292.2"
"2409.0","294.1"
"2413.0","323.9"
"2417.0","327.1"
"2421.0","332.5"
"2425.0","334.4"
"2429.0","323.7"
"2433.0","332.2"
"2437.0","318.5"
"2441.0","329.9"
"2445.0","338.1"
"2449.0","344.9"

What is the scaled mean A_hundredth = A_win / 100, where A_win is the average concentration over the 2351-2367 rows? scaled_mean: 3.46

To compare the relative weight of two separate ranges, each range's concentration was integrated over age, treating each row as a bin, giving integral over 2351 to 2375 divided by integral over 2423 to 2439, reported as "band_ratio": 1.6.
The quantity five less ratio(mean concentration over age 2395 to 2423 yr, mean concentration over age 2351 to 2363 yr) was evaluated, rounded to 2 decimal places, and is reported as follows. 4.08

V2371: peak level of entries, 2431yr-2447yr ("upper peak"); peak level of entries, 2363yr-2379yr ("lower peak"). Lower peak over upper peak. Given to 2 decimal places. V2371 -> 1.04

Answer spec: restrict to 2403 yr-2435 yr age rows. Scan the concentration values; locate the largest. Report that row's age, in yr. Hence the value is 2425.0 yr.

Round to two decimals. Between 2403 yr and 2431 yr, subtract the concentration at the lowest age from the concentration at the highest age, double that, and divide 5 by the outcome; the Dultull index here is 0.08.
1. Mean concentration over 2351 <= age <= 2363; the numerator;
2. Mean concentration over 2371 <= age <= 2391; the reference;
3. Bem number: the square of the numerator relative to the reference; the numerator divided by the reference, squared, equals 0.98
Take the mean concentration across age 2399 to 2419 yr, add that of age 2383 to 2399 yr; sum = 658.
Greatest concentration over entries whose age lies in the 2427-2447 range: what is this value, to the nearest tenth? 338.1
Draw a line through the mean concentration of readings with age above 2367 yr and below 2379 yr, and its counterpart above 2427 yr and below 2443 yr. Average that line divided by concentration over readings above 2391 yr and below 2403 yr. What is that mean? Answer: 1.01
